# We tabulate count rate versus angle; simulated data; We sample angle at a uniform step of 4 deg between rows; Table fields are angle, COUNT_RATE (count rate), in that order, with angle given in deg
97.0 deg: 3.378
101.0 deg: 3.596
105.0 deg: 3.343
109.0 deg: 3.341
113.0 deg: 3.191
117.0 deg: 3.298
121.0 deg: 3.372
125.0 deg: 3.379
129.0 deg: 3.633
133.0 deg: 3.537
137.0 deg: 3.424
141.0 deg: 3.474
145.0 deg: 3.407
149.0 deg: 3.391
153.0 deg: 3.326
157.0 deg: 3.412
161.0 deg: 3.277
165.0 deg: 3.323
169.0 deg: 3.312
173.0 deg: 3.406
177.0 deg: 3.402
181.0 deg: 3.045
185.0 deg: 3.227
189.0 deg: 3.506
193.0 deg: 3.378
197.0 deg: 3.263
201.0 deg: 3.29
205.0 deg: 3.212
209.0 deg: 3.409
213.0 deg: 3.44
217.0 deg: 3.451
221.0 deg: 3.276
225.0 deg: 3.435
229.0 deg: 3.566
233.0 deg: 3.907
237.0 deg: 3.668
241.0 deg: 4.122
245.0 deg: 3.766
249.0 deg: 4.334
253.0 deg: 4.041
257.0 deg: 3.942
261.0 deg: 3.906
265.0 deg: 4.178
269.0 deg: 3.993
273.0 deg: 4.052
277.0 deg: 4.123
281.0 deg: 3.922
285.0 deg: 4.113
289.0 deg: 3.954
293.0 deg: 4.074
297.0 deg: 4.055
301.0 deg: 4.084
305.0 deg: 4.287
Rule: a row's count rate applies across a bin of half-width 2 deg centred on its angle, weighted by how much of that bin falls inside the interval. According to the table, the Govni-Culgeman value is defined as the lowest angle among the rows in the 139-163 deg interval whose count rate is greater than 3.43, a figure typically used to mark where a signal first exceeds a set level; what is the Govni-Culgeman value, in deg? 141.0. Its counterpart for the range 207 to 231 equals 213.0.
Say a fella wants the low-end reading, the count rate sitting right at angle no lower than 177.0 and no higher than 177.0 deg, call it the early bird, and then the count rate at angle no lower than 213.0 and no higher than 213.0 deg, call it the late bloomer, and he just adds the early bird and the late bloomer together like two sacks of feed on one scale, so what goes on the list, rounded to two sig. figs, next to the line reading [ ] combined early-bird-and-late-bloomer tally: 6.8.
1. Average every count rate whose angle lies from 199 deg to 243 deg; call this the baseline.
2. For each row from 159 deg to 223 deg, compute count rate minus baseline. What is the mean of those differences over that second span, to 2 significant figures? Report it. -0.20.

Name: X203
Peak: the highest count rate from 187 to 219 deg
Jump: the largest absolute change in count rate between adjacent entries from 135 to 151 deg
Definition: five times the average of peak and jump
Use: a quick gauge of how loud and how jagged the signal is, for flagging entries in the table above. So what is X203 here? 8.9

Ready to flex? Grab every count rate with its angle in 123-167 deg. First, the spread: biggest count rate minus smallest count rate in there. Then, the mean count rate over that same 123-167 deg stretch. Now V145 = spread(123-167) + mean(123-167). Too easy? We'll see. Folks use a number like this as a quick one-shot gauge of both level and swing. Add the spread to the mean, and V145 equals 3.77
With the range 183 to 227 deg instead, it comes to 3.65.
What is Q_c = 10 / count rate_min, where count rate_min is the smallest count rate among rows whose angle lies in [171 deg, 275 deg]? 3.28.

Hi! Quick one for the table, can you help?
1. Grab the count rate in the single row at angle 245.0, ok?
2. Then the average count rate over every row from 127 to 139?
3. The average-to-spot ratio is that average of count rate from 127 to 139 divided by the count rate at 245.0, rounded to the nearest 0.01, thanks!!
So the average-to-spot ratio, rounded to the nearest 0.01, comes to 0.94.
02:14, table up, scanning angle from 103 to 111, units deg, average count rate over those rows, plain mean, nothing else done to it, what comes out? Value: 3.34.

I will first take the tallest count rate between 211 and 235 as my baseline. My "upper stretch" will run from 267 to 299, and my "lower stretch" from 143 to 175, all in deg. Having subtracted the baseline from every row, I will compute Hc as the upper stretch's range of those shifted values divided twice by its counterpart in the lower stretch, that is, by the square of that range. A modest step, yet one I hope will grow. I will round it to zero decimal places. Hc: 11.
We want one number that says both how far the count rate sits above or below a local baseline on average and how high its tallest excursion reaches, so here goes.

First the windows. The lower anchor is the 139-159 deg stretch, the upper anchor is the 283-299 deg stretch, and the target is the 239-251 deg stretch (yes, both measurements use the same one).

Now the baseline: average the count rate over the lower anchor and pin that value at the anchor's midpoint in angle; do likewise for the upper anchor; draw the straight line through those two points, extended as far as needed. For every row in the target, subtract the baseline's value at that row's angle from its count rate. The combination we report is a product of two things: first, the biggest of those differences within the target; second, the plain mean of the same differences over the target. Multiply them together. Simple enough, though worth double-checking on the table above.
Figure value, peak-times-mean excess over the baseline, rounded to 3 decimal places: 0.112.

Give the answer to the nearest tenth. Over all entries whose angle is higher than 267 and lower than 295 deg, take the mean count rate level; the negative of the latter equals -4.0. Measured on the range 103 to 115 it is -3.3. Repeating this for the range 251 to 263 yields -4.0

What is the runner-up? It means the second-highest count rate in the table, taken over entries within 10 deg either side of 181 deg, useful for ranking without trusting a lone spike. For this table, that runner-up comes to 3.406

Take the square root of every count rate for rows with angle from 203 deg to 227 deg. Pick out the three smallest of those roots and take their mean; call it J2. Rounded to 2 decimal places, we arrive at 1.82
